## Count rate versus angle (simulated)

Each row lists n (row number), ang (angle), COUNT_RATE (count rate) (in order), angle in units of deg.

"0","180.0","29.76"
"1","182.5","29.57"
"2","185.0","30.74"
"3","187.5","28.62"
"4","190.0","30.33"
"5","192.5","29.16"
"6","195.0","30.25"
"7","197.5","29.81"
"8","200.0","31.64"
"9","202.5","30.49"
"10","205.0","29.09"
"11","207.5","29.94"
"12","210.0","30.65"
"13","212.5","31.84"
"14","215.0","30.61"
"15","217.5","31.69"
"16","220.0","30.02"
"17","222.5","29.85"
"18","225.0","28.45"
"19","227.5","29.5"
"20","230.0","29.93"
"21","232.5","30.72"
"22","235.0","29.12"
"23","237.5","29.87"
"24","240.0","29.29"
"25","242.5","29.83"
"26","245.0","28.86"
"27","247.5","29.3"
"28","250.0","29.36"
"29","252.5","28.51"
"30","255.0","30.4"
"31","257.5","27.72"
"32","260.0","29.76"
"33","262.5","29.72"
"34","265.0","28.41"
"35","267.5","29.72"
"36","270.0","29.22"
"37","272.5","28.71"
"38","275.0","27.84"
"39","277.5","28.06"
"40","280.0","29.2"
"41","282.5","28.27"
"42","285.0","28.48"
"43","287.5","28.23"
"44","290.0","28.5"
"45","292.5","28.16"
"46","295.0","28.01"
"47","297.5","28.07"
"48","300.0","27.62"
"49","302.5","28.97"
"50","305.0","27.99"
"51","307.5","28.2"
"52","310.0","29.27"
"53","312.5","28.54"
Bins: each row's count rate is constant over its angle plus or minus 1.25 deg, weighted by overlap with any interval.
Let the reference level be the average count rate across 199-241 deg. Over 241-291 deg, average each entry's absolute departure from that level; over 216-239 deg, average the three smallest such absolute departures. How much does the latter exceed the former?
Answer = -1.1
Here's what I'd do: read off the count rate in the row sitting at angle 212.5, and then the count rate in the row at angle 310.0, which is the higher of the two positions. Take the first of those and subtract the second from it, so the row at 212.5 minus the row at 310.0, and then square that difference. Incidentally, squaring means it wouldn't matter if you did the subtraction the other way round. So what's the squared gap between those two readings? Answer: 6.6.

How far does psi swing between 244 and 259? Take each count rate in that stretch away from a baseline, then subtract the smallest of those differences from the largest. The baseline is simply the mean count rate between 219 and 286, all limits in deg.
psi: 2.7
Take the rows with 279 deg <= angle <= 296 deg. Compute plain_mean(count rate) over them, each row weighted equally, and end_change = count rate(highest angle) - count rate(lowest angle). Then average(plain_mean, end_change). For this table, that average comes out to 13.6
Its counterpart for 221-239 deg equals 14.8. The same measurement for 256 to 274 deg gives 15.0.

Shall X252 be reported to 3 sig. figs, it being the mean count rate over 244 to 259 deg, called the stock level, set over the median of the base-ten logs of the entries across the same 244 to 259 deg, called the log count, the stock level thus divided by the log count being 19.8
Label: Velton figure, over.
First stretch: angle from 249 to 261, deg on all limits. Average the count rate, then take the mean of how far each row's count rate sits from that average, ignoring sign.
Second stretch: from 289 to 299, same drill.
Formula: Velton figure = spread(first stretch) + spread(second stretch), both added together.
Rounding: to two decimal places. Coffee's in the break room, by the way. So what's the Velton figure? 0.99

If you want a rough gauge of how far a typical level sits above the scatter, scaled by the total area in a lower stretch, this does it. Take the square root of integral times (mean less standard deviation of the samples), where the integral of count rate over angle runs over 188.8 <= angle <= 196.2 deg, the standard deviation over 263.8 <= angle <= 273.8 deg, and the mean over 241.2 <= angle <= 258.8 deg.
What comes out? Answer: 80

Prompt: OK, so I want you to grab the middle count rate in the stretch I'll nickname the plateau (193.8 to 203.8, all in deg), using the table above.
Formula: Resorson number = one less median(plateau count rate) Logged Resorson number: -29.4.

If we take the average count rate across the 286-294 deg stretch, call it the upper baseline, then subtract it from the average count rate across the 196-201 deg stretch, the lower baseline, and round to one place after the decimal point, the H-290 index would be 2.4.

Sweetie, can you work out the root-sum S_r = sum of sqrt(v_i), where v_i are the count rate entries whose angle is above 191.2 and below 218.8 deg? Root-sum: 61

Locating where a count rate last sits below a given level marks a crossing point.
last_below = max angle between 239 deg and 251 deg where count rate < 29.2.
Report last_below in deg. 245.0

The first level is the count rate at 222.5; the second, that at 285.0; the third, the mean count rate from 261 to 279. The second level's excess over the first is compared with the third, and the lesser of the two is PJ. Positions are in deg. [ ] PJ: -1.4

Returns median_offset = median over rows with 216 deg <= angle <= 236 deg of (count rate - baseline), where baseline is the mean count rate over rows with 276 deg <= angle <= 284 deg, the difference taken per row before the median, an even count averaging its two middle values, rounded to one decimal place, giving 1.4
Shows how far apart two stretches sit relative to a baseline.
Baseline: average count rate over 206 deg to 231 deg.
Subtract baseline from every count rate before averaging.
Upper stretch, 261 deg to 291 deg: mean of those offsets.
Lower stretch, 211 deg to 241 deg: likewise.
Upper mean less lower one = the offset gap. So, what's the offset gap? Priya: -1.4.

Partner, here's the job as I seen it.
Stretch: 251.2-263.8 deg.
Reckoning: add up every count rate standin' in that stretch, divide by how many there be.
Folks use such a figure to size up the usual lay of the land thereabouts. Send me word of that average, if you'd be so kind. 29.2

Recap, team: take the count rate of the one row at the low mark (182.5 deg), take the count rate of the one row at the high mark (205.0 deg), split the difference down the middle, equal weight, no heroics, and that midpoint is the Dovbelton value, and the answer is 29.3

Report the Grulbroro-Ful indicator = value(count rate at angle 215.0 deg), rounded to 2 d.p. 30.61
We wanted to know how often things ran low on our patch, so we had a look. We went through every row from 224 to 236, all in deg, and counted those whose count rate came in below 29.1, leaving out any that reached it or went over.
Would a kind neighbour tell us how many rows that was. 1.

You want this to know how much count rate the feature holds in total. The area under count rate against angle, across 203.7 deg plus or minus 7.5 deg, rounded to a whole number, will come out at 454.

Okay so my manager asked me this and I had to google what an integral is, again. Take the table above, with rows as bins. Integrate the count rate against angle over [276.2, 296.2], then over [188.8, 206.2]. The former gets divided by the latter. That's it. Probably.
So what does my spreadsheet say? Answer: 1.08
